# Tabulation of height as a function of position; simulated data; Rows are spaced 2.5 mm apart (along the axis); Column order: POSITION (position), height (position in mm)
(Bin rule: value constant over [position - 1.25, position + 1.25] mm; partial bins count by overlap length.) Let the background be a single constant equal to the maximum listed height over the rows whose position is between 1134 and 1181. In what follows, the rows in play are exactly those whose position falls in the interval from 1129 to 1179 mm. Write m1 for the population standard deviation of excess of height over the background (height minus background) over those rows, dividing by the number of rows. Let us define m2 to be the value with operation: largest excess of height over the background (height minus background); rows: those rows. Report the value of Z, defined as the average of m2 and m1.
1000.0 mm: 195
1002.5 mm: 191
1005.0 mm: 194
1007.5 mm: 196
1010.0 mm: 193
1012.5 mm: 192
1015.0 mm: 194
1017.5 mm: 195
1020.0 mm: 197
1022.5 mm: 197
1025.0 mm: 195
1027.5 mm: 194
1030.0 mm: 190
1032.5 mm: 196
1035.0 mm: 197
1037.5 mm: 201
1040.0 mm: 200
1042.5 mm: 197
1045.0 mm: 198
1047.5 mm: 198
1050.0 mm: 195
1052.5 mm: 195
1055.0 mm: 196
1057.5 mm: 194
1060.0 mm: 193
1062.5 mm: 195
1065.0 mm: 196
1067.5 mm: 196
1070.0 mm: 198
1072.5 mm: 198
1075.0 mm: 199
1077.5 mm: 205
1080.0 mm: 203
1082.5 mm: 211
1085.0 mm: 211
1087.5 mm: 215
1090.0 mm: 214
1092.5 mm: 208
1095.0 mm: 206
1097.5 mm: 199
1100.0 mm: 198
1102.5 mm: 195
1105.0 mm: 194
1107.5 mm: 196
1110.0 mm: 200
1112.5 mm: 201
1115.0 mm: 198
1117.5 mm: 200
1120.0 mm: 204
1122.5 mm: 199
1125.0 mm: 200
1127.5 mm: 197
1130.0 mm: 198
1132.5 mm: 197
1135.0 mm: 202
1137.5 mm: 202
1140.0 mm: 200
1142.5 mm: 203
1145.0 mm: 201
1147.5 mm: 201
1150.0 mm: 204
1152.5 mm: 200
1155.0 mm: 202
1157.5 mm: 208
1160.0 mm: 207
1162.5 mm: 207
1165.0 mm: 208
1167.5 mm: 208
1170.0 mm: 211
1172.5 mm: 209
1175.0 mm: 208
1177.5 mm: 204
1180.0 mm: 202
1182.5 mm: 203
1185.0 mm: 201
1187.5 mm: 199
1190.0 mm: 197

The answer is 1.9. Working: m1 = 3.9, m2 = 0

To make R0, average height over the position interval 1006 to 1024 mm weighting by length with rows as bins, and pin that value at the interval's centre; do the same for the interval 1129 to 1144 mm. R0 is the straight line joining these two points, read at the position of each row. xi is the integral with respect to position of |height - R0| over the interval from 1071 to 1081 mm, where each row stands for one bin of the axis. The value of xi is 35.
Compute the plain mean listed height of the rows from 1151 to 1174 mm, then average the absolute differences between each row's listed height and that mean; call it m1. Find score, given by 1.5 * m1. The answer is 3.8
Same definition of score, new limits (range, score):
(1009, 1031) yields 2.5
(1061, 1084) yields 6.2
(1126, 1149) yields 2.8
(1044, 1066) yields 1.9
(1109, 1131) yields 2.2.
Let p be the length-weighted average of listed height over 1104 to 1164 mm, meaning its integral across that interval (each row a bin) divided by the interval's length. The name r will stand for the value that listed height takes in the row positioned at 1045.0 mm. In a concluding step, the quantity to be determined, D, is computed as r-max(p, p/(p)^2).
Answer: -3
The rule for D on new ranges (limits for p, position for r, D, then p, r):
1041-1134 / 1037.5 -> 1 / 200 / 201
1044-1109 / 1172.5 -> 9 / 200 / 209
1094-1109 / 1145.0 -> 3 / 198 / 201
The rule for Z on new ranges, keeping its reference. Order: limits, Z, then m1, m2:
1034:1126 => 4.8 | 5.6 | 4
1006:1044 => -3.6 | 2.8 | -10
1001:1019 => -6.7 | 1.6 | -15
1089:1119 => 4.3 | 5.6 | 3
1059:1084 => 2.6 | 5.2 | 0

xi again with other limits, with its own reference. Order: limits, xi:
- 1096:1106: 25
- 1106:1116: 18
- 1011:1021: 14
